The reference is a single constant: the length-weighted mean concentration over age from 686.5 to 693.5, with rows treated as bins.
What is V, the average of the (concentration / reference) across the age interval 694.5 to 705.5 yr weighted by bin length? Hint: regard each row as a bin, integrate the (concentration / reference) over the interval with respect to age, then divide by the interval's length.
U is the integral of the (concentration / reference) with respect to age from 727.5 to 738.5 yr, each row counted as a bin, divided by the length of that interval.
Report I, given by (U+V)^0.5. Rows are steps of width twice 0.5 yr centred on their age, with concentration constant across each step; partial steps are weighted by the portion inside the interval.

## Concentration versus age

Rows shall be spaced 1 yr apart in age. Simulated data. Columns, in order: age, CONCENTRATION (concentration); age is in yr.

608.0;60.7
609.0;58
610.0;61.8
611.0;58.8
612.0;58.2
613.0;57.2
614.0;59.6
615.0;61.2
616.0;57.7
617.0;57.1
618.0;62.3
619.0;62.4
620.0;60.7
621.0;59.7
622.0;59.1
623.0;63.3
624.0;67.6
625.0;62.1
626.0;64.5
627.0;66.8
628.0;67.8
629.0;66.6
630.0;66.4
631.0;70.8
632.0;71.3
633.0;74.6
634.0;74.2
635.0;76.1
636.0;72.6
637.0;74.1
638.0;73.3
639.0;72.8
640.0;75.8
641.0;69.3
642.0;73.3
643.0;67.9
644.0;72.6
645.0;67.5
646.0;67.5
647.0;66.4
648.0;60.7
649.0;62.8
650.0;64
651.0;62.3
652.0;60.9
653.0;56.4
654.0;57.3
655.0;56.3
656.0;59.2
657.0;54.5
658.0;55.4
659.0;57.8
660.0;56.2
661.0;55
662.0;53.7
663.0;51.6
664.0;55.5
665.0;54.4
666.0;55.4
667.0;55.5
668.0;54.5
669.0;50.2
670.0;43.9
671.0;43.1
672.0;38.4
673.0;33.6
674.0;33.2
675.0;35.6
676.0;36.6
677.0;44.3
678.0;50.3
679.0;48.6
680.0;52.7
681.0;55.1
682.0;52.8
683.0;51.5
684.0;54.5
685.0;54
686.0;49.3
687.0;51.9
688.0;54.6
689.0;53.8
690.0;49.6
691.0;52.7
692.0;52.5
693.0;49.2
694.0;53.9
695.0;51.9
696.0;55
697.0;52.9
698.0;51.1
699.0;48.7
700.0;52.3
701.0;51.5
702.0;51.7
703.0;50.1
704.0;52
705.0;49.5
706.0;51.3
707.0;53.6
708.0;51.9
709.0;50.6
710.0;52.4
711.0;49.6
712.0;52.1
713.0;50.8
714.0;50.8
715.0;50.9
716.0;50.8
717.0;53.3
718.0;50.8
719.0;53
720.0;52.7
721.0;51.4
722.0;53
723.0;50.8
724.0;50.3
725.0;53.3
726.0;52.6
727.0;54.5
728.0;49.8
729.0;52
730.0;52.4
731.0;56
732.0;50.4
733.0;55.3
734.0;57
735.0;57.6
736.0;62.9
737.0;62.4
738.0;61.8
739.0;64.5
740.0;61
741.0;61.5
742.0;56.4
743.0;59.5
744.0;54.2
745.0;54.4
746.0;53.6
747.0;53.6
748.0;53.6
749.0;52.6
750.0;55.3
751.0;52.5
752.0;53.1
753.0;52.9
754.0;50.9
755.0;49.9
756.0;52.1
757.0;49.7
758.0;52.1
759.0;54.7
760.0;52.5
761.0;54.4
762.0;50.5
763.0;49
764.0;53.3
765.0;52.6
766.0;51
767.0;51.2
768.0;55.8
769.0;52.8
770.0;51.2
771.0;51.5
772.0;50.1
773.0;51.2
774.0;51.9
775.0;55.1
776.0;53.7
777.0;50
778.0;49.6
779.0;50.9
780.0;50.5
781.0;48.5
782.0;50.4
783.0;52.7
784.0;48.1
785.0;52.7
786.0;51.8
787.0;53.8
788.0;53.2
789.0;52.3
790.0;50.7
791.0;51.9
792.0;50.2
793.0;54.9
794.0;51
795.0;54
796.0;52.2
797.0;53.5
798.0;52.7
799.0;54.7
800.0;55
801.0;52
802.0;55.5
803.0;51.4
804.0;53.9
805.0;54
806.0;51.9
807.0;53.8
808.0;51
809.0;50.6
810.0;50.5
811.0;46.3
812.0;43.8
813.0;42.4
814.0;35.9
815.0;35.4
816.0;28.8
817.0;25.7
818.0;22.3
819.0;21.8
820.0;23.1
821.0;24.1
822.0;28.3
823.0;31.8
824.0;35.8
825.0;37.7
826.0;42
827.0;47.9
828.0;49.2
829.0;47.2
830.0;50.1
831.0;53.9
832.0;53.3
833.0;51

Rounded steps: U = 1.08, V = 0.99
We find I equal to 1.44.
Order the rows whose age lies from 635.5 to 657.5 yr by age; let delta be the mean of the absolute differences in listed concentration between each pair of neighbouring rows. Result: 2.80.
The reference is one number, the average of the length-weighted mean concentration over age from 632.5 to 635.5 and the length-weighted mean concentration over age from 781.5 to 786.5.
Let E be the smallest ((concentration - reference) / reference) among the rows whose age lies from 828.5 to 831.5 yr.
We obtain -0.25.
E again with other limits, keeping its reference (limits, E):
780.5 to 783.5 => -0.23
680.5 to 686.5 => -0.22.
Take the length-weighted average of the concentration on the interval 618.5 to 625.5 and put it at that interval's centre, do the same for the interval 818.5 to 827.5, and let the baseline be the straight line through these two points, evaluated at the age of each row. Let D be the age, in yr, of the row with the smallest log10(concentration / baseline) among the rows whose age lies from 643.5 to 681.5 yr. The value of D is 674.0 yr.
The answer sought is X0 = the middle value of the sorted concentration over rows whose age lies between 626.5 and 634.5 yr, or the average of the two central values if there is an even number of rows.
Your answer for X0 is 69.3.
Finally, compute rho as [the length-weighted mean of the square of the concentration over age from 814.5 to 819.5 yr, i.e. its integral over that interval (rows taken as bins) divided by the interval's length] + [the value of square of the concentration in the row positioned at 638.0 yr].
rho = 6116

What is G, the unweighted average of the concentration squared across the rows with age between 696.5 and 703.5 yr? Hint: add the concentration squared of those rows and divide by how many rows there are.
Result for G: 2622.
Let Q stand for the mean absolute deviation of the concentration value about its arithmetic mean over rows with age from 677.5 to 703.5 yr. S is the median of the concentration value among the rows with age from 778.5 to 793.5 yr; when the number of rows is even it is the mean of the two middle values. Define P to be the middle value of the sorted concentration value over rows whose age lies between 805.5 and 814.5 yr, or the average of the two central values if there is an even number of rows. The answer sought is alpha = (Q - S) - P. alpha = -101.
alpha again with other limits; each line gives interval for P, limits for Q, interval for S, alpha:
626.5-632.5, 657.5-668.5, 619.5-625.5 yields -128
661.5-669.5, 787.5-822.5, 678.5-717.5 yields -97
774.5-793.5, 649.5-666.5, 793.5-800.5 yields -103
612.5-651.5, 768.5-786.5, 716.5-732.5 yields -118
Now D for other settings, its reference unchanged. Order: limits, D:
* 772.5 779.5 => 778.0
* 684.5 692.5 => 686.0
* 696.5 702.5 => 699.0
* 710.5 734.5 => 711.0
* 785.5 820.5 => 819.0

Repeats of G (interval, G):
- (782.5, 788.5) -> 2713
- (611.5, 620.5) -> 3556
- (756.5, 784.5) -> 2667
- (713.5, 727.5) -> 2707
